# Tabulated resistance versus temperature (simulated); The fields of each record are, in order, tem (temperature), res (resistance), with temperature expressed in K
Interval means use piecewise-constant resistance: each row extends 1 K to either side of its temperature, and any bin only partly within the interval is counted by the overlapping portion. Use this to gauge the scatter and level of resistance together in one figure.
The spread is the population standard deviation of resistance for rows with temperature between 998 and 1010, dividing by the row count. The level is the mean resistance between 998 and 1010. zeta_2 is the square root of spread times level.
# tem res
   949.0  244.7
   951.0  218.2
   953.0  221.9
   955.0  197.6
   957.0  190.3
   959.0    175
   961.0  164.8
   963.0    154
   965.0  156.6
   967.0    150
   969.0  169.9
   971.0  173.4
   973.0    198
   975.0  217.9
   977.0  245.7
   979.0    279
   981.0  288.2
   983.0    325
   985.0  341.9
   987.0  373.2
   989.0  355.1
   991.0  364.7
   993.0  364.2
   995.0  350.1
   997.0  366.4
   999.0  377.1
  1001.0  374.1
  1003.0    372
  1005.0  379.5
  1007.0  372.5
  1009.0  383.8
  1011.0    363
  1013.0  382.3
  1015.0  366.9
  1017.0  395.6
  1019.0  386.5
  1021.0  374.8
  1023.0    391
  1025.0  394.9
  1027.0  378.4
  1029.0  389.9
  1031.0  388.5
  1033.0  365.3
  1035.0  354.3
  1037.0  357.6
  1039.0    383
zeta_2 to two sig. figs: 40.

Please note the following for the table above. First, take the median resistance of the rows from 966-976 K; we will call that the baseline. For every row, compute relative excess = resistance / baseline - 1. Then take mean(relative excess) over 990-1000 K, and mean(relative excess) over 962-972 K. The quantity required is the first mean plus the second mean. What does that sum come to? 1.03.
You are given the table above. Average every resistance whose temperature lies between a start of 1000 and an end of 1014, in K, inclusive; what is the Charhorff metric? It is 375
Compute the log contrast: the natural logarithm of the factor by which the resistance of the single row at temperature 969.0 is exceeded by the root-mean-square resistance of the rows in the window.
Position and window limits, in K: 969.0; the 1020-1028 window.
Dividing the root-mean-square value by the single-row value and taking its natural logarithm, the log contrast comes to 0.8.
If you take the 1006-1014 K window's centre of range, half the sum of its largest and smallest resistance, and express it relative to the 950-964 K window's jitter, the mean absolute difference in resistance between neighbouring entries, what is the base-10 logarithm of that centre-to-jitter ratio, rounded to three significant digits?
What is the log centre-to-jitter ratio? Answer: 1.50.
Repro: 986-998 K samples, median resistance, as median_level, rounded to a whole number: 364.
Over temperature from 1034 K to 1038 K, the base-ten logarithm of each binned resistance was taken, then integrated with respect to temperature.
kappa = 10.2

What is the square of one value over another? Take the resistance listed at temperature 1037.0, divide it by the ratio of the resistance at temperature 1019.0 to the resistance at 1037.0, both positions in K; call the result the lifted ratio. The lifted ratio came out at 331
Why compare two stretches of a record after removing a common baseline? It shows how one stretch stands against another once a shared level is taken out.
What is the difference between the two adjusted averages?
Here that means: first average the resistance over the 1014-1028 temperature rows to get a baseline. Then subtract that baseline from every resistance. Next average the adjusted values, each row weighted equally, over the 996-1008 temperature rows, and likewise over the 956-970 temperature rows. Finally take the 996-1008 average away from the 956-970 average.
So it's -208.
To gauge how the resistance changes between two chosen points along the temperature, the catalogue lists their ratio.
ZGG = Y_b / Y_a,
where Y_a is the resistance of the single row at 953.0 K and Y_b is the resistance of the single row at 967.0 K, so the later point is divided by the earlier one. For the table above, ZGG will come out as 0.68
